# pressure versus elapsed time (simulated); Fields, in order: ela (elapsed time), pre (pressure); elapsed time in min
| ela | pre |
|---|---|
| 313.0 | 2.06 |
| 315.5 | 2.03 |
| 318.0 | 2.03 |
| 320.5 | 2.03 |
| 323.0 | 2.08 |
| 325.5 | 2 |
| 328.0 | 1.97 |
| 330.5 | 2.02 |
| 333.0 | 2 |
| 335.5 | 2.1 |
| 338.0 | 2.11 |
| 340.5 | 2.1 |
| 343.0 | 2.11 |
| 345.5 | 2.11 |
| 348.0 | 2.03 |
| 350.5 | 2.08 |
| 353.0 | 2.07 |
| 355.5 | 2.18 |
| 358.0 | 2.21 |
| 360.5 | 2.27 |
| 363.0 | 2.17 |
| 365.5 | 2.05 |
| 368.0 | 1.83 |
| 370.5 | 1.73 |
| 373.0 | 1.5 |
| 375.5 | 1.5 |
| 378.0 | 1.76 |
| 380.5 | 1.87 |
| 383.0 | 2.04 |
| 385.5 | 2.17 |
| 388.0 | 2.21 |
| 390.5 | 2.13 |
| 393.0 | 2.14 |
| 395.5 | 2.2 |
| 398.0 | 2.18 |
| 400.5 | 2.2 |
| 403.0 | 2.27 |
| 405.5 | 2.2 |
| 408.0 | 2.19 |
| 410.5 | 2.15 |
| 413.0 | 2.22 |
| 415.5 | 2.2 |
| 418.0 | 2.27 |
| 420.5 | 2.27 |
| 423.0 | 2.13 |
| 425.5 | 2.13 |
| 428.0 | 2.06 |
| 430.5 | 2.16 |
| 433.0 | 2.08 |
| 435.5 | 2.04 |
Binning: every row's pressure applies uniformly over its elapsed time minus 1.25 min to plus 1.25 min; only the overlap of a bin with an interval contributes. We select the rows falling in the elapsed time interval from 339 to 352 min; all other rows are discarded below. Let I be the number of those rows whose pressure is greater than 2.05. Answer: 4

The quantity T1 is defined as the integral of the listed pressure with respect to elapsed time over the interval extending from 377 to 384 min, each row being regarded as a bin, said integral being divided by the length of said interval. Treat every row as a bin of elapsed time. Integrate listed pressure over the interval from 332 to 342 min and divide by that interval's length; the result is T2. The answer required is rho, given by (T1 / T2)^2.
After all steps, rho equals 0.82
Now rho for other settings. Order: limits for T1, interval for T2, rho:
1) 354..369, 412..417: 0.92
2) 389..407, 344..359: 1.07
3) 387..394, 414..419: 0.94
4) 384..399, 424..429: 1.07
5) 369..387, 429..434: 0.72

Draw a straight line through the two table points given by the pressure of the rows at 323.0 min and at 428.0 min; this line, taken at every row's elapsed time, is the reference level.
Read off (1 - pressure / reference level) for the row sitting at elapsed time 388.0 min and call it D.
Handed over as -0.069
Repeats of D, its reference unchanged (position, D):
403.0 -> -0.099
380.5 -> 0.096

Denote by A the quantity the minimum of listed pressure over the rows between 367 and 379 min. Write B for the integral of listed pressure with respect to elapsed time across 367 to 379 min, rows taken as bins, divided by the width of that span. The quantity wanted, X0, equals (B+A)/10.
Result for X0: 0.316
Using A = 1.5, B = 1.66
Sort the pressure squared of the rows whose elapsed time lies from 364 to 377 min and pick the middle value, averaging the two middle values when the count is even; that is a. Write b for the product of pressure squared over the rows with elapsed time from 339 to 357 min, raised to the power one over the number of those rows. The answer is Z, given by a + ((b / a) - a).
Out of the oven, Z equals 1.47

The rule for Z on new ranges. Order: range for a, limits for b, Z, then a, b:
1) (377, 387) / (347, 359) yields 1.17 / 3.8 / 4.46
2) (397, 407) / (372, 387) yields 0.66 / 4.8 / 3.20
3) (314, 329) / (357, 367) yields 1.15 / 4.1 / 4.72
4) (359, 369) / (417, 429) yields 1.06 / 4.5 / 4.71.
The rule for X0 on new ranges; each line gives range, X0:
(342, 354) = 0.411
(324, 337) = 0.399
